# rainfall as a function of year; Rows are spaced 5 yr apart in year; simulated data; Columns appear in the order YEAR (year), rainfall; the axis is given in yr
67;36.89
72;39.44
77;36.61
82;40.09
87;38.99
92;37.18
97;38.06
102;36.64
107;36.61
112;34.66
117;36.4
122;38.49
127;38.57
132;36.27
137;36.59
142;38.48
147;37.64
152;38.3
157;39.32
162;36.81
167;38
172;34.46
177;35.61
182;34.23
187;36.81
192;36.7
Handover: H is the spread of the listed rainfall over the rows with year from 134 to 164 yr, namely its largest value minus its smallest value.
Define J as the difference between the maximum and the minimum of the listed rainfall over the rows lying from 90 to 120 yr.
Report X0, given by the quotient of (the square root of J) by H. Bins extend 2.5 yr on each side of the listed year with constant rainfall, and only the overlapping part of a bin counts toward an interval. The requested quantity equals 0.68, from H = 2.73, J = 3.40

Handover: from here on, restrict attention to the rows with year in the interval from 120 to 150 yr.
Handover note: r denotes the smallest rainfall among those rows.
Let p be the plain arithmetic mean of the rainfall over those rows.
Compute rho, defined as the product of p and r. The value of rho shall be 1366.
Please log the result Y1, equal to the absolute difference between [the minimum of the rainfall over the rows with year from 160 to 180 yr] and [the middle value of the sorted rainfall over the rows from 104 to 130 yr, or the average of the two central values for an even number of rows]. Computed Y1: 2.15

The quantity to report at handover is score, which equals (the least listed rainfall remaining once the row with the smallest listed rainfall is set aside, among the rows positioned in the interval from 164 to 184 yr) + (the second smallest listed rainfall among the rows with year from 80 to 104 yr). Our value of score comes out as 71.6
